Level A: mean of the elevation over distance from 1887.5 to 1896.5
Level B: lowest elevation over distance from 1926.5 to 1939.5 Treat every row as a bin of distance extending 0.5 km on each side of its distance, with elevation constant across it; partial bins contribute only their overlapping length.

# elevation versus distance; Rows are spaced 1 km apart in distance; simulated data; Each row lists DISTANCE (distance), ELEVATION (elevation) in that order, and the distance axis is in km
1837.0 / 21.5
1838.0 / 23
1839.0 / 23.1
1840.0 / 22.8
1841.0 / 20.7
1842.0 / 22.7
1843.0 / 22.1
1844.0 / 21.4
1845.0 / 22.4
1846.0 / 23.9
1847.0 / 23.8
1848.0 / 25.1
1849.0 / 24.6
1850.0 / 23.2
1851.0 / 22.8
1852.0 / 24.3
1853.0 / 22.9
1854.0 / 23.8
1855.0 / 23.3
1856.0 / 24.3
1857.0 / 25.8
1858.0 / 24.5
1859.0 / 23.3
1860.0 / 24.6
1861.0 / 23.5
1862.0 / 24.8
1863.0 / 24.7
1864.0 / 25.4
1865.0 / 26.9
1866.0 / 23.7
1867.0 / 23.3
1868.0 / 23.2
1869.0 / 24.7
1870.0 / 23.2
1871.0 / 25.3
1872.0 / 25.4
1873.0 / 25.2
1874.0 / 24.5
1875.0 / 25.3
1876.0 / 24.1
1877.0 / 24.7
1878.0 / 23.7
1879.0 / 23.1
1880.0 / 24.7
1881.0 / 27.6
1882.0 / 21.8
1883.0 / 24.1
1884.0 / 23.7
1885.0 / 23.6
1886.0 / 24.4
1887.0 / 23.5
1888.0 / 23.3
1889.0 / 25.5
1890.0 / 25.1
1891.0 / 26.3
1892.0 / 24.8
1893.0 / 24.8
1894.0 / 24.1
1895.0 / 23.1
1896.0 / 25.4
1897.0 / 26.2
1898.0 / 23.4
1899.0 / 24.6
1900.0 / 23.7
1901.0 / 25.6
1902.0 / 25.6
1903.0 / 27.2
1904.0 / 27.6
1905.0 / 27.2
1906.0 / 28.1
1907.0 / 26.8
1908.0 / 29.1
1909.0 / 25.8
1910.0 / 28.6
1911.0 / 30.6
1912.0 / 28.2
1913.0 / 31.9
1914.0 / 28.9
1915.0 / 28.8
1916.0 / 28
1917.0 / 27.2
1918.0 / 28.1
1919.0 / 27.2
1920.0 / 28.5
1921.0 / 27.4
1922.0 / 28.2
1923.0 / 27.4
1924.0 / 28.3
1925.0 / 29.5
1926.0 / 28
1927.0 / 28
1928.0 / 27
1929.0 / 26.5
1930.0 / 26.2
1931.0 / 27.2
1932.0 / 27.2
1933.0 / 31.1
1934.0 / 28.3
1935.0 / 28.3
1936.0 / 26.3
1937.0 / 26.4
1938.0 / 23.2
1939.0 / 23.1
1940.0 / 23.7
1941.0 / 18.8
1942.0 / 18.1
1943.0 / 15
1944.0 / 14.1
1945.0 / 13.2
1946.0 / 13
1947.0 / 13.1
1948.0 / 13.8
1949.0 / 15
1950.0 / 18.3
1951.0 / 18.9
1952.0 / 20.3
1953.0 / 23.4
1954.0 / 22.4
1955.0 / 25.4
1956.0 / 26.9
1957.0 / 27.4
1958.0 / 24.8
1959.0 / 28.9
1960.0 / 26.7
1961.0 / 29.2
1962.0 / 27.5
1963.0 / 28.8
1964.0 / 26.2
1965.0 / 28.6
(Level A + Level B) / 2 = 23.9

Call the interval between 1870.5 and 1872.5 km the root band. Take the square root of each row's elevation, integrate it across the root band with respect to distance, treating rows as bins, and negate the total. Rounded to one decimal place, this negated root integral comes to -10.1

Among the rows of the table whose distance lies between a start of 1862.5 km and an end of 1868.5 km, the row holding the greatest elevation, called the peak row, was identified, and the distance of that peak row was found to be 1865.0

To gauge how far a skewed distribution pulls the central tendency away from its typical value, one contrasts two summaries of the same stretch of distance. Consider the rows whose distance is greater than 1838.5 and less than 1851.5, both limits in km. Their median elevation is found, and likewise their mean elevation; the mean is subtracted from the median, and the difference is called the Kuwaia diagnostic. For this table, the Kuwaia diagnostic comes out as -0.17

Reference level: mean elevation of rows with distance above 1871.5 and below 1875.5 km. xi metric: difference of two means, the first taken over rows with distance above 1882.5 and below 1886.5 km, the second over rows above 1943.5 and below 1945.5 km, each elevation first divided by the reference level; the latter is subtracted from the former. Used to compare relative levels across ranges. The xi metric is 0.41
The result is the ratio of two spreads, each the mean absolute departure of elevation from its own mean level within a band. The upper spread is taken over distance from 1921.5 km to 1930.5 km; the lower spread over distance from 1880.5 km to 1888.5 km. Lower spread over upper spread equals 1.28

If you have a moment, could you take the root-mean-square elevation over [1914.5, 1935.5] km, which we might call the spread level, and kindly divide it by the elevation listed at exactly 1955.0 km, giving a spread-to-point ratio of 1.10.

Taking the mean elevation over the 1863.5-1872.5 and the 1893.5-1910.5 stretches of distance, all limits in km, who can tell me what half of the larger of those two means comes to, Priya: 13.0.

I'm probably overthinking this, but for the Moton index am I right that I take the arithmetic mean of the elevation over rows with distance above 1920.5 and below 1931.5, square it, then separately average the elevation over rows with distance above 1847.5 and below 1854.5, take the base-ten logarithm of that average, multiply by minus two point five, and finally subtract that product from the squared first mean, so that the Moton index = 766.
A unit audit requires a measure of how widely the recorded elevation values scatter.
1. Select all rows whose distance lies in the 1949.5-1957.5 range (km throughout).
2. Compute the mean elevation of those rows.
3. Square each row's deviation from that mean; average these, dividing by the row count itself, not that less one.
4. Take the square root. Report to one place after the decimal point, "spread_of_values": 3.3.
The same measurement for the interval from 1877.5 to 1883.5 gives 1.8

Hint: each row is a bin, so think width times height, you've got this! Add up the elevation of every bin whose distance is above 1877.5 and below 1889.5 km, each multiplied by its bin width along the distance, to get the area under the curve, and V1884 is 289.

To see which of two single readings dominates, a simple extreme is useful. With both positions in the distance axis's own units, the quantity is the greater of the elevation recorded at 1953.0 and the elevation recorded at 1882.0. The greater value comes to 23.4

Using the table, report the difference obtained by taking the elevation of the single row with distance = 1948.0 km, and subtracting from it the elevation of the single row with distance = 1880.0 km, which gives -11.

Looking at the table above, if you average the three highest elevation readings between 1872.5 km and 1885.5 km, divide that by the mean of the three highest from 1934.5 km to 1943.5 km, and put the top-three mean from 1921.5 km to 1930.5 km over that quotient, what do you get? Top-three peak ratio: 29.7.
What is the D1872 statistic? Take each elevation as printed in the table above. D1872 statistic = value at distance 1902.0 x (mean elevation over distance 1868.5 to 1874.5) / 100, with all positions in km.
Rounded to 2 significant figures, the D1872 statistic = 6.3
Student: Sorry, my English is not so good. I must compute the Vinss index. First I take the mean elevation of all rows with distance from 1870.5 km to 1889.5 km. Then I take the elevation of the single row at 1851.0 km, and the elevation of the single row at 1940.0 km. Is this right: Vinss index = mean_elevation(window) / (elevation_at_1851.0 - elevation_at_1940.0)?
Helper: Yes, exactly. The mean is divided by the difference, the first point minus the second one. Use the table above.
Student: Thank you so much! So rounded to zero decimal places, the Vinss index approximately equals -27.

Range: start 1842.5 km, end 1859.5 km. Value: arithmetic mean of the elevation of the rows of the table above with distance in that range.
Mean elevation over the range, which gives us 24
